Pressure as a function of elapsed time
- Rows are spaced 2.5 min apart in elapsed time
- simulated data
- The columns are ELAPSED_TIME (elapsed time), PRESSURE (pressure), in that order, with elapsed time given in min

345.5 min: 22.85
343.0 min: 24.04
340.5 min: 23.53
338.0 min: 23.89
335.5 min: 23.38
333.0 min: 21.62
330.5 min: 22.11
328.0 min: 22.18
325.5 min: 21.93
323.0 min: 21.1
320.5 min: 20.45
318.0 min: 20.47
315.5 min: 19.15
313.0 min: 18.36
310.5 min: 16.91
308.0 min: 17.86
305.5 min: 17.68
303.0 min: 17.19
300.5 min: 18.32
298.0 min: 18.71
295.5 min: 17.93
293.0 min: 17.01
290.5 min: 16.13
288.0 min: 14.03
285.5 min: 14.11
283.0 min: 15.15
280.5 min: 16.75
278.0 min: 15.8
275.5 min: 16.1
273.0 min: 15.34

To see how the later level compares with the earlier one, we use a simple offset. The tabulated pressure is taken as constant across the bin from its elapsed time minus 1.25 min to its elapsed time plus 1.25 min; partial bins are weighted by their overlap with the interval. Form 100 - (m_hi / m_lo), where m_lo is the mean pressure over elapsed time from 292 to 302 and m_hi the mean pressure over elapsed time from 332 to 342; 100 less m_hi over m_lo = 98.7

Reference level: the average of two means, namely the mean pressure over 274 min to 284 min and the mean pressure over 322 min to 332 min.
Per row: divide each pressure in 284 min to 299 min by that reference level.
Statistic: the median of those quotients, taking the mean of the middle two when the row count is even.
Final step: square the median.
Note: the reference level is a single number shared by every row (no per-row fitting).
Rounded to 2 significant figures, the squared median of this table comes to 0.77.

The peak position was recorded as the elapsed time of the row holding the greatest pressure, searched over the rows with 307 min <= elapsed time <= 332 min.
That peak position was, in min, 328.0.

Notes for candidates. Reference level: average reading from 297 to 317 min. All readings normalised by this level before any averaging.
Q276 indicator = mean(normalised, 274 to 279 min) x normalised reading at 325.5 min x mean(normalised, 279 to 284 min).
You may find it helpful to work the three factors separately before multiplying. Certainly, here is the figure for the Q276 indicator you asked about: 0.95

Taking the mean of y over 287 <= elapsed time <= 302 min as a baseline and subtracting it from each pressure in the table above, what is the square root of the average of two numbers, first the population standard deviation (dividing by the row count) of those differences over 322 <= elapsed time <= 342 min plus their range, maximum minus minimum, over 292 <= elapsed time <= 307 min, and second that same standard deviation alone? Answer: 1.3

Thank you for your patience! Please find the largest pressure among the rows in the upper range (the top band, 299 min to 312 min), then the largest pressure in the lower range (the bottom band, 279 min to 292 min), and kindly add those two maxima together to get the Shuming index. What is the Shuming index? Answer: 35.1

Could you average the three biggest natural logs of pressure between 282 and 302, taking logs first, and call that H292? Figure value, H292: 2.91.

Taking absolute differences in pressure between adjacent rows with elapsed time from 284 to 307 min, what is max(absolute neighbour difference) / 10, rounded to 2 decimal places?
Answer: 0.21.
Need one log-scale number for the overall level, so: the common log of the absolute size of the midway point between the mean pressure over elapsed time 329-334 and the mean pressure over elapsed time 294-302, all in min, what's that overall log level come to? 1.303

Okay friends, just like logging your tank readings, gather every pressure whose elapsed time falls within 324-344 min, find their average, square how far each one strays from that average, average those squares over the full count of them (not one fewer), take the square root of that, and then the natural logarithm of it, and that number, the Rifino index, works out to -0.10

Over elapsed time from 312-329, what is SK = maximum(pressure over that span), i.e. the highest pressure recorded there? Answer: 22.18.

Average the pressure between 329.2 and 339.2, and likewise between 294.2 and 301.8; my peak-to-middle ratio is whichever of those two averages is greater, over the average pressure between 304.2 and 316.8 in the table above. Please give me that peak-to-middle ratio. 1.26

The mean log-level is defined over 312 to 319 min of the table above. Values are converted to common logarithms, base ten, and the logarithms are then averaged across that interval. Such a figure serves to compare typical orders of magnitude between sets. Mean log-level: 1.29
